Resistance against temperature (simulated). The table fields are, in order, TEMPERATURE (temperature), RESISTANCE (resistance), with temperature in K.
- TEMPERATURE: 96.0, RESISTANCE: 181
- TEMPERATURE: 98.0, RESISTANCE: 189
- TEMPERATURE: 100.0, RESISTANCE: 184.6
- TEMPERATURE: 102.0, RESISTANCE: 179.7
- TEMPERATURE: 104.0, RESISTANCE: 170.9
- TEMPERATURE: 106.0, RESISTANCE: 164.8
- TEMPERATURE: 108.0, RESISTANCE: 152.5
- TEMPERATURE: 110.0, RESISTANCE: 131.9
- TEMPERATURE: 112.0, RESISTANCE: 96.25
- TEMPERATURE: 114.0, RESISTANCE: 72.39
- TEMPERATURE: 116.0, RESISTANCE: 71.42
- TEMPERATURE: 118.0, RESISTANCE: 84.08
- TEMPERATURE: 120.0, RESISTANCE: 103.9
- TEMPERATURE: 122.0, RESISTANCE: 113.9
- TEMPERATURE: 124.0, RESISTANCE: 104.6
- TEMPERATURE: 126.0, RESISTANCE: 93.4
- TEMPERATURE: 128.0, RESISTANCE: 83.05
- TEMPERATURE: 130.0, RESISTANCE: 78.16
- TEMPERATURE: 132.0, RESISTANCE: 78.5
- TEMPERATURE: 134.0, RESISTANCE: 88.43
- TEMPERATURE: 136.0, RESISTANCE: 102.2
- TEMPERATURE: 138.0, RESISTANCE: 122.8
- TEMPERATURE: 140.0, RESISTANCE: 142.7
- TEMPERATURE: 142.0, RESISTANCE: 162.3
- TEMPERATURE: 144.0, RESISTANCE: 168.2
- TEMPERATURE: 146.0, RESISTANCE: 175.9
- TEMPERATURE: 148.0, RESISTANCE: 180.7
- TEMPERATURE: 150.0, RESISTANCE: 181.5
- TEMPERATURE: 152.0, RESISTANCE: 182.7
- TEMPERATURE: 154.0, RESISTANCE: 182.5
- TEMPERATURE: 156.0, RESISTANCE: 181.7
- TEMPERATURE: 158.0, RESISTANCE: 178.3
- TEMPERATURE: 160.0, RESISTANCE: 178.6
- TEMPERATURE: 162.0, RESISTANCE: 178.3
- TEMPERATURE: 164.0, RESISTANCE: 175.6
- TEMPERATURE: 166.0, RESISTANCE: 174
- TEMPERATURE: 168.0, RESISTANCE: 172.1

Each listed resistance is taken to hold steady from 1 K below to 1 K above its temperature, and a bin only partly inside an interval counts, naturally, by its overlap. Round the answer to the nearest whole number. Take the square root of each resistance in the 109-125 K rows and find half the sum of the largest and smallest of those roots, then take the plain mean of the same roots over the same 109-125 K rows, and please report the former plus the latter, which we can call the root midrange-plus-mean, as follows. 20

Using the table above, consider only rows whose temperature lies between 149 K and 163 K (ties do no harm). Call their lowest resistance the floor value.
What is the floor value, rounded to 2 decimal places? 178.30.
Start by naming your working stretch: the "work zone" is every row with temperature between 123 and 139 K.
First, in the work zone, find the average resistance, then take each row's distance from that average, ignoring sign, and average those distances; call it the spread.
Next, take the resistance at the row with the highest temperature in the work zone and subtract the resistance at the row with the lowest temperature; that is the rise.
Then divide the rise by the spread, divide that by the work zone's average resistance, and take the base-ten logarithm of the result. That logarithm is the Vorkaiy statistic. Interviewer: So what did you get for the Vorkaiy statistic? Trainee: -1.79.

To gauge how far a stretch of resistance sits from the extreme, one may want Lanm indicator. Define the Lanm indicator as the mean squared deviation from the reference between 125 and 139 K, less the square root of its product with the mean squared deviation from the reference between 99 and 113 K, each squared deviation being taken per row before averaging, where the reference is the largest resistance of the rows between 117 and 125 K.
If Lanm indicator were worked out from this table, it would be -616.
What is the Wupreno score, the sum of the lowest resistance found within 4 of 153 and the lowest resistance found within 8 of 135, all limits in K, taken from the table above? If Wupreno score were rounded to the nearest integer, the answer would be 260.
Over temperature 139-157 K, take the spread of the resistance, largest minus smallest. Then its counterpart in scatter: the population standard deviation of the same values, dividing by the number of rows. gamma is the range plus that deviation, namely 53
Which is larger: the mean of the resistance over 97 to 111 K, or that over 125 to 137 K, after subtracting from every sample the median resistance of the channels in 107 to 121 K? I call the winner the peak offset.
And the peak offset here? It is 71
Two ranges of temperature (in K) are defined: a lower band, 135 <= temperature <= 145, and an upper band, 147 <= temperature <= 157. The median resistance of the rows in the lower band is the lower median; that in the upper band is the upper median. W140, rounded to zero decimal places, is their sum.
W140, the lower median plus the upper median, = 324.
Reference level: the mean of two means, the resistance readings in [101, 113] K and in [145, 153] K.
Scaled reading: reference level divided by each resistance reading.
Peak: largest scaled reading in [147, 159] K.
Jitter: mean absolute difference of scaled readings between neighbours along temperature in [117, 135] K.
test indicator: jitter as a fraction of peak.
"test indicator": 0.19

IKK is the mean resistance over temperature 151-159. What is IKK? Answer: 181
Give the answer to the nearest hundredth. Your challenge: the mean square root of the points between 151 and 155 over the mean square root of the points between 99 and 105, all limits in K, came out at 1.01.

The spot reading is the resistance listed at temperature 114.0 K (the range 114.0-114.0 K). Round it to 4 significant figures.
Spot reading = 72.39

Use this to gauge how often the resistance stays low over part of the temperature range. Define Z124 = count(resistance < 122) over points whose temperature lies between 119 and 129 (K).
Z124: 5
